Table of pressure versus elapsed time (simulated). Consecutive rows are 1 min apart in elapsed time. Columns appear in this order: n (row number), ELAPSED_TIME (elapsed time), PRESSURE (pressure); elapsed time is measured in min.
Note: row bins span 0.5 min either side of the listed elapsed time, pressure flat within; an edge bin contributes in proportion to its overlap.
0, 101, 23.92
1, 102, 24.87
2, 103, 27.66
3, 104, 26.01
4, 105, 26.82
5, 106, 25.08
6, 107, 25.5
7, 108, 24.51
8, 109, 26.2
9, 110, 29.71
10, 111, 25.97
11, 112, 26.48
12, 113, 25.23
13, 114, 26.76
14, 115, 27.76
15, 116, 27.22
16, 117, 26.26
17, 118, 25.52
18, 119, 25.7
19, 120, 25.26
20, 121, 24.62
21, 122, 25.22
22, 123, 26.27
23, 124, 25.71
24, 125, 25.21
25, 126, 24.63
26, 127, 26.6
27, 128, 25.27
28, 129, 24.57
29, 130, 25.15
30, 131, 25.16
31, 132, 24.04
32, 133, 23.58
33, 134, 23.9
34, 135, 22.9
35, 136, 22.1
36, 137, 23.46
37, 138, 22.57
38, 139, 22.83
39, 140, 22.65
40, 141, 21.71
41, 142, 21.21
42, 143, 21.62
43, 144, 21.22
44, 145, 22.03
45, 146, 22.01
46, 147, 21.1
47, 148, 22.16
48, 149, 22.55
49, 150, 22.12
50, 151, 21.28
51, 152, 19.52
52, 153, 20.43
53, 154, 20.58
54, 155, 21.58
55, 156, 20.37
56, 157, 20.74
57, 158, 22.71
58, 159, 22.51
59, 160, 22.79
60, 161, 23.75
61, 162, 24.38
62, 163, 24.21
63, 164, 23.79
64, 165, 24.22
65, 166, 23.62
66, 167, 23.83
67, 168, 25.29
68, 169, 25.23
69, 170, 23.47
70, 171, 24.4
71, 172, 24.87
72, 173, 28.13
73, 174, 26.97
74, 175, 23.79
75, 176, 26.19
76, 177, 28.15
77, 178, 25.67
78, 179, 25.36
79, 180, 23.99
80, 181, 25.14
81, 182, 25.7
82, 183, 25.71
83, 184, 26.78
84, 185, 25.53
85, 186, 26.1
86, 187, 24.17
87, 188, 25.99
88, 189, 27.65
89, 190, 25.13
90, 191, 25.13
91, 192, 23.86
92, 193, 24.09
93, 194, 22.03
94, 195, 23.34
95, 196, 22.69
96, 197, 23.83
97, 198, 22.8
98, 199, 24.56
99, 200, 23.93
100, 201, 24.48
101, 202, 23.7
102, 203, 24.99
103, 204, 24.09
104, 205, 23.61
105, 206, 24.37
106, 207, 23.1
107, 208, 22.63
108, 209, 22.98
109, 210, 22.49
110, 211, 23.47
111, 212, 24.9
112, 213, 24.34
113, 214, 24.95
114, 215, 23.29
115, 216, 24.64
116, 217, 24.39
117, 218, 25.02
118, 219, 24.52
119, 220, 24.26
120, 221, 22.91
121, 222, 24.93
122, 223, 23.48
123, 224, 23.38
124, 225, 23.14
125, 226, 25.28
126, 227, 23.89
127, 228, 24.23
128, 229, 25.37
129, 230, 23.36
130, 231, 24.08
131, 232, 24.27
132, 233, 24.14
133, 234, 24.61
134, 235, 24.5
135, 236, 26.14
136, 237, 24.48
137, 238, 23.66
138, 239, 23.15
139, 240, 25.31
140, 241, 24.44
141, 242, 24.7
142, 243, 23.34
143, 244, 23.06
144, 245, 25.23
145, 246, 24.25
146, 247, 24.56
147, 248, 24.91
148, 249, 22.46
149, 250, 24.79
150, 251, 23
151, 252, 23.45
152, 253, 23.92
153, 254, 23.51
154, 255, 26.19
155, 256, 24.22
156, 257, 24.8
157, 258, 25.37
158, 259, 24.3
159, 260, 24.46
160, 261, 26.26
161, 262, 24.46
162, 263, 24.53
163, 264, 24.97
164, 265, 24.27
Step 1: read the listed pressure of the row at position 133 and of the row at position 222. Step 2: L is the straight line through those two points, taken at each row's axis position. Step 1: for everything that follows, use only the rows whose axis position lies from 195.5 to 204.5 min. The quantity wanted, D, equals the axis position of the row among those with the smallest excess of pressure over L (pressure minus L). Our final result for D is 196 min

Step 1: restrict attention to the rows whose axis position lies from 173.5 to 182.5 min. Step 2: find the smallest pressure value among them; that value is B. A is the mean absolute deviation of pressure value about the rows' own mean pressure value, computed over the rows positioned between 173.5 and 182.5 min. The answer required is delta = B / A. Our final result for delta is 25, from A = 0.97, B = 23.79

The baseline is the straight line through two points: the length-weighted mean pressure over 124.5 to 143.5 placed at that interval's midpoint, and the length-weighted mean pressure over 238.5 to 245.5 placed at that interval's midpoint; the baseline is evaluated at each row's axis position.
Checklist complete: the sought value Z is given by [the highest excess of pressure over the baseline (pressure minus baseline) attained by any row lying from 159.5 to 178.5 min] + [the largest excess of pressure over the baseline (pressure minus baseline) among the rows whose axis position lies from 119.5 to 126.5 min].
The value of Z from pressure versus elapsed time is 7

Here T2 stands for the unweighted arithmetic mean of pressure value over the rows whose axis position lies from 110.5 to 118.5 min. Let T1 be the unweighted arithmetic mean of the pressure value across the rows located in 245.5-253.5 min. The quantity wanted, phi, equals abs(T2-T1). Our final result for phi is 2.5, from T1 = 24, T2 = 26.40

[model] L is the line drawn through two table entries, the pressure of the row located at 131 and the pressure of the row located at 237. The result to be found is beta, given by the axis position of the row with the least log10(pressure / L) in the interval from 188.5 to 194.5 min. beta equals 194 min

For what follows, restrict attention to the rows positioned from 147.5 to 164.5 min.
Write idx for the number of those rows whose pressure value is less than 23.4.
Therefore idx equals 13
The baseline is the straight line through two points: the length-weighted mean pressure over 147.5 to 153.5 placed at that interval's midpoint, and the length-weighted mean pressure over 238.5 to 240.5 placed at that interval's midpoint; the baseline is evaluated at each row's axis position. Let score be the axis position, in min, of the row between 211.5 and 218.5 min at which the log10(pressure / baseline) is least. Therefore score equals 215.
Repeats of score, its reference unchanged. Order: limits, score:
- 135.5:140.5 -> 136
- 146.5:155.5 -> 152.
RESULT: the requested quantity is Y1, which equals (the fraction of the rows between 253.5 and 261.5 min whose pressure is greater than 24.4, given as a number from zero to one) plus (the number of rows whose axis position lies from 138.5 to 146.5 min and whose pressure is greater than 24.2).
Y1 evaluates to 0.6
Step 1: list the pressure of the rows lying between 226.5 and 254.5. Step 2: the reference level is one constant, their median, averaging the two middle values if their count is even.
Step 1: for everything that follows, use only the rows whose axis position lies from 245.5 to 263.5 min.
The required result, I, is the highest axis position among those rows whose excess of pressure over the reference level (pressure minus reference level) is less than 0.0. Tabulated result 256 min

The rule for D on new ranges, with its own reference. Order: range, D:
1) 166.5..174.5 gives 170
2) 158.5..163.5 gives 159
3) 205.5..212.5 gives 210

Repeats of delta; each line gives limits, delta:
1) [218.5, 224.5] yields 35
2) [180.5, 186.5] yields 61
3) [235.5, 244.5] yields 27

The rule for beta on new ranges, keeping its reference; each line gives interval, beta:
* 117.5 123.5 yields 121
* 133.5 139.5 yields 136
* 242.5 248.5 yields 244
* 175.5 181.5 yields 180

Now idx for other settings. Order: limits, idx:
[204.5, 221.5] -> 6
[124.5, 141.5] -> 6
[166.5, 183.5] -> 0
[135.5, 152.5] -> 16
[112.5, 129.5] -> 0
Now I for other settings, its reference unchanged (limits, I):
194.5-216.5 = 215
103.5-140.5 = 140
